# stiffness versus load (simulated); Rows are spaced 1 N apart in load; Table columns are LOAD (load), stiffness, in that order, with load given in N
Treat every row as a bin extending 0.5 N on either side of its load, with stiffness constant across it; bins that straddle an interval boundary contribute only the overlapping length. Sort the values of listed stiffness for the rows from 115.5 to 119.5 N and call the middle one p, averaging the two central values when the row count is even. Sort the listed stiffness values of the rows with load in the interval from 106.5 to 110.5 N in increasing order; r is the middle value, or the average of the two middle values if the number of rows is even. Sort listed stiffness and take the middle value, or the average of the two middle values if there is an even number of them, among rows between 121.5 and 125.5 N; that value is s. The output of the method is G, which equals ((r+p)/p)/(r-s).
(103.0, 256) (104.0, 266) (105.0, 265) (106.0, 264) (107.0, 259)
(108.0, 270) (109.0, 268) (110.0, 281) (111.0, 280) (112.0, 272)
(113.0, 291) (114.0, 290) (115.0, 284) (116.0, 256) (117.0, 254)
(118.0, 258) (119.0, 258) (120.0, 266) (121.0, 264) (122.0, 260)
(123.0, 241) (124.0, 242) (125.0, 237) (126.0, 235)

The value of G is 0.07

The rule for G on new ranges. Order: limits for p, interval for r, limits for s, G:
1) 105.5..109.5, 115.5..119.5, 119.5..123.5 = -0.39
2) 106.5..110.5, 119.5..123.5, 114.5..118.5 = 0.39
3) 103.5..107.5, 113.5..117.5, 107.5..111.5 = -0.40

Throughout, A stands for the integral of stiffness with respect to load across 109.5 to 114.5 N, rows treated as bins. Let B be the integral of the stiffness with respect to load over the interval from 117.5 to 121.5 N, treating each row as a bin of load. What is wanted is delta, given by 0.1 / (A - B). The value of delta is 0.0003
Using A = 1414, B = 1046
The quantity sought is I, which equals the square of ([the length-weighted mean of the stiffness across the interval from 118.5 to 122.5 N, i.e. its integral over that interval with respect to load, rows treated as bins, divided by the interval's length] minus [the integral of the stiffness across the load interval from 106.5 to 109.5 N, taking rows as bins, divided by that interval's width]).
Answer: 13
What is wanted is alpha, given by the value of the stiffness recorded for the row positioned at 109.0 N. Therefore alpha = 268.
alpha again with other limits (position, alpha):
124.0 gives 242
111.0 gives 280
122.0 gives 260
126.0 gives 235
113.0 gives 291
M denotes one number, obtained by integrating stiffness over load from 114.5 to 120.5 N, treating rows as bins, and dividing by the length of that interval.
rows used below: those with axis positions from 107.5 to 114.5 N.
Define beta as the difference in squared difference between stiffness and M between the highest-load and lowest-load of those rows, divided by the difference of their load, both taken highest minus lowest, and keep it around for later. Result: 116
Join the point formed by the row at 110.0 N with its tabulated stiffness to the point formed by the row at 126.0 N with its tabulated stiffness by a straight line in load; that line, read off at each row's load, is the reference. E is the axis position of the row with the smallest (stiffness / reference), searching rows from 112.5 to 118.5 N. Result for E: 116.0 N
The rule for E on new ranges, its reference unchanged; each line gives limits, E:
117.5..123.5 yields 123.0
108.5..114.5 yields 109.0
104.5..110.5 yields 107.0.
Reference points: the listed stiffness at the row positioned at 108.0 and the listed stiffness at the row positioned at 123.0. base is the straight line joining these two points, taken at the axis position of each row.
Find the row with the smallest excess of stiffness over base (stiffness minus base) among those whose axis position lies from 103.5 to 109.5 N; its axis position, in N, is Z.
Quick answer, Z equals 107.0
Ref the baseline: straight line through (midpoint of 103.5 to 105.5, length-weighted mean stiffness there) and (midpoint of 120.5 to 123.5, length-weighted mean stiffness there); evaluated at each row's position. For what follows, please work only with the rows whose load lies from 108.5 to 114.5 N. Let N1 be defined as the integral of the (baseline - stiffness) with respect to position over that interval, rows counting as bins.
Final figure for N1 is -114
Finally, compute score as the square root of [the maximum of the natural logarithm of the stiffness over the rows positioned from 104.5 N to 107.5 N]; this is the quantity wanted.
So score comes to 2.36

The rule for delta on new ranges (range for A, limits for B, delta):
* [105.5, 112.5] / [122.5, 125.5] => 0.0001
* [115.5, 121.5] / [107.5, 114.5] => -0.0003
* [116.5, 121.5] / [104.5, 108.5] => 0.0004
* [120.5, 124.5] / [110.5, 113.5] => 0.0006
